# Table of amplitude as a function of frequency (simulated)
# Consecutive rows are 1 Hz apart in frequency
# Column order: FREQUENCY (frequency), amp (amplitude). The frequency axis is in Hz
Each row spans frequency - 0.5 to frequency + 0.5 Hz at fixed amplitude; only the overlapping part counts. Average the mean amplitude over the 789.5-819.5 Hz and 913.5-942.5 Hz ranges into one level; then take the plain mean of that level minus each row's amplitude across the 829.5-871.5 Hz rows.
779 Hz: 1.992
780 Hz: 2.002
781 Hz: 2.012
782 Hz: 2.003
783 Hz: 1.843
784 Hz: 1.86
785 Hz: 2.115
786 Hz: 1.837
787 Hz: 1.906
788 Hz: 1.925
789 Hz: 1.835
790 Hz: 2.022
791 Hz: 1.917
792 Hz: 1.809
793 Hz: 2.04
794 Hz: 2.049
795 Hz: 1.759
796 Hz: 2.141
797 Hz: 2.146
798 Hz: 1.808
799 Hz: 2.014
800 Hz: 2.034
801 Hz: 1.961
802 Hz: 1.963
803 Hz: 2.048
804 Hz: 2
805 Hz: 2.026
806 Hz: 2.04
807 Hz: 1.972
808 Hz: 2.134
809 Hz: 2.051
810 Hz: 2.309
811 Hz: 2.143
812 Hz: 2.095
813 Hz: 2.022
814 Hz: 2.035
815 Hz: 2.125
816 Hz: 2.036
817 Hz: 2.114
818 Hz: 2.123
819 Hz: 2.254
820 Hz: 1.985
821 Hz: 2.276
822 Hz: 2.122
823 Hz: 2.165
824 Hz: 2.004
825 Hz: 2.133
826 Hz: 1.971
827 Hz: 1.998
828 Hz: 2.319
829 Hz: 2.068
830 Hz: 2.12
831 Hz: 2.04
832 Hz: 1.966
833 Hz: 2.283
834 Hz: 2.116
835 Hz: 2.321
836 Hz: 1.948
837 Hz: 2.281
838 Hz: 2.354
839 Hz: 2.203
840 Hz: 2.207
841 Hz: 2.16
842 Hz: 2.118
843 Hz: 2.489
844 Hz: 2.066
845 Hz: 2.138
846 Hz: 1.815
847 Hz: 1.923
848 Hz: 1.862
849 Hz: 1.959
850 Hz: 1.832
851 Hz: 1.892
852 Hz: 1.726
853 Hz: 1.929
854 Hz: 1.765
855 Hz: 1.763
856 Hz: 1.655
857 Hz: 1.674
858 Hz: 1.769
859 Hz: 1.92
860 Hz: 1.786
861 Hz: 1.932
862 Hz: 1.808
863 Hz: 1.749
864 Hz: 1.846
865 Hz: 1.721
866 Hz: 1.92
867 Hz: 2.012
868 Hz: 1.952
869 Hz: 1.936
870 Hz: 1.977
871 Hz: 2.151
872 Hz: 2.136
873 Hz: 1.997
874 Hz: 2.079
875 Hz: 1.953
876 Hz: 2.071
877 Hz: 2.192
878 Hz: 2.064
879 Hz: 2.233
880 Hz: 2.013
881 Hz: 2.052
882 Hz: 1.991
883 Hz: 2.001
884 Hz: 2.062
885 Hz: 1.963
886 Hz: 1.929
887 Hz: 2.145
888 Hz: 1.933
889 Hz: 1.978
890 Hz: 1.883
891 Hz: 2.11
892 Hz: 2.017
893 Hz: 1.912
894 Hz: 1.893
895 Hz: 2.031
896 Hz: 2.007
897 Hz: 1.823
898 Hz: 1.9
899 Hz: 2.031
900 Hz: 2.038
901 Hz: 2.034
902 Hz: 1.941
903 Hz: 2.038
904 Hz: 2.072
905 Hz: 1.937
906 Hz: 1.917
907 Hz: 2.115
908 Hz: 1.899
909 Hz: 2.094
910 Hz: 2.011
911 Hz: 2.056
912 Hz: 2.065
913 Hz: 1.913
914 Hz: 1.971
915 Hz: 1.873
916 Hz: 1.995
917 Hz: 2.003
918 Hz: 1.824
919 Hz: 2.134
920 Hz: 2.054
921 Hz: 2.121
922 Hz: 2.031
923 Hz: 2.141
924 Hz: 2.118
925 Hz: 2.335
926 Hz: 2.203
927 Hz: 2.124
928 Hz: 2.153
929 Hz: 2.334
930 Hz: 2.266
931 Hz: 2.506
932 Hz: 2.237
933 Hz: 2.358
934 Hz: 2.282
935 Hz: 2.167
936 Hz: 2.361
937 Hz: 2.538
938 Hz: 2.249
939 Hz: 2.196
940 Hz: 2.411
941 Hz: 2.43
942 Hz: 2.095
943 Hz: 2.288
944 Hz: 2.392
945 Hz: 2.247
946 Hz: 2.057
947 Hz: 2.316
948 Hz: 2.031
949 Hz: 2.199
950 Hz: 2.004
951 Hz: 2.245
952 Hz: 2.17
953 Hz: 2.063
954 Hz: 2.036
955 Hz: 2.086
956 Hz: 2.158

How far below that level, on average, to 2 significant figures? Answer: 0.14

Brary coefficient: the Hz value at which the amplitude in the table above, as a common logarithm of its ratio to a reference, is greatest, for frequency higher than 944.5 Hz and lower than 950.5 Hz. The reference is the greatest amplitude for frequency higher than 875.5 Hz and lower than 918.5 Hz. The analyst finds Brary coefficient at 947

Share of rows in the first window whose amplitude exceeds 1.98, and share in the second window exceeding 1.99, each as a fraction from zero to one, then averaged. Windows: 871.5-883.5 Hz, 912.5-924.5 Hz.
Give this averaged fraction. 0.79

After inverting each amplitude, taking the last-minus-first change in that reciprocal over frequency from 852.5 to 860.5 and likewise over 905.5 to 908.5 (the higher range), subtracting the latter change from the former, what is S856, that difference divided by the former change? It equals 0.88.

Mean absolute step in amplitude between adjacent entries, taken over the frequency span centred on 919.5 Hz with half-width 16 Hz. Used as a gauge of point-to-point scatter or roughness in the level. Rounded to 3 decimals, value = 0.120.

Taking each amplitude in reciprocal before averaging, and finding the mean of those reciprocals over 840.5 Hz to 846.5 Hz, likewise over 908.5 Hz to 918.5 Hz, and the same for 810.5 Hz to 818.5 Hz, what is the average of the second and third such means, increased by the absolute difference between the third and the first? 0.499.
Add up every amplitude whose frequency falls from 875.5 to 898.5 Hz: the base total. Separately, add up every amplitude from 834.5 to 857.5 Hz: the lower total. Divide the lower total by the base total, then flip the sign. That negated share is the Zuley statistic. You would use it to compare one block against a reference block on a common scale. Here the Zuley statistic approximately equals -1.00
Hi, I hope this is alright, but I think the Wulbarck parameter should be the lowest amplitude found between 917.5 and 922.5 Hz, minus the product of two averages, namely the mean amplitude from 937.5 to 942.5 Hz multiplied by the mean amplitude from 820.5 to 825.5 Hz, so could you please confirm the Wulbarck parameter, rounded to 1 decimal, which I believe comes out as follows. -3.0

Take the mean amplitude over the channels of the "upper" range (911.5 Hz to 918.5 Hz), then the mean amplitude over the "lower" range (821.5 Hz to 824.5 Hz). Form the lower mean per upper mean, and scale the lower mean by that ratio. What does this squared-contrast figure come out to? 2.3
